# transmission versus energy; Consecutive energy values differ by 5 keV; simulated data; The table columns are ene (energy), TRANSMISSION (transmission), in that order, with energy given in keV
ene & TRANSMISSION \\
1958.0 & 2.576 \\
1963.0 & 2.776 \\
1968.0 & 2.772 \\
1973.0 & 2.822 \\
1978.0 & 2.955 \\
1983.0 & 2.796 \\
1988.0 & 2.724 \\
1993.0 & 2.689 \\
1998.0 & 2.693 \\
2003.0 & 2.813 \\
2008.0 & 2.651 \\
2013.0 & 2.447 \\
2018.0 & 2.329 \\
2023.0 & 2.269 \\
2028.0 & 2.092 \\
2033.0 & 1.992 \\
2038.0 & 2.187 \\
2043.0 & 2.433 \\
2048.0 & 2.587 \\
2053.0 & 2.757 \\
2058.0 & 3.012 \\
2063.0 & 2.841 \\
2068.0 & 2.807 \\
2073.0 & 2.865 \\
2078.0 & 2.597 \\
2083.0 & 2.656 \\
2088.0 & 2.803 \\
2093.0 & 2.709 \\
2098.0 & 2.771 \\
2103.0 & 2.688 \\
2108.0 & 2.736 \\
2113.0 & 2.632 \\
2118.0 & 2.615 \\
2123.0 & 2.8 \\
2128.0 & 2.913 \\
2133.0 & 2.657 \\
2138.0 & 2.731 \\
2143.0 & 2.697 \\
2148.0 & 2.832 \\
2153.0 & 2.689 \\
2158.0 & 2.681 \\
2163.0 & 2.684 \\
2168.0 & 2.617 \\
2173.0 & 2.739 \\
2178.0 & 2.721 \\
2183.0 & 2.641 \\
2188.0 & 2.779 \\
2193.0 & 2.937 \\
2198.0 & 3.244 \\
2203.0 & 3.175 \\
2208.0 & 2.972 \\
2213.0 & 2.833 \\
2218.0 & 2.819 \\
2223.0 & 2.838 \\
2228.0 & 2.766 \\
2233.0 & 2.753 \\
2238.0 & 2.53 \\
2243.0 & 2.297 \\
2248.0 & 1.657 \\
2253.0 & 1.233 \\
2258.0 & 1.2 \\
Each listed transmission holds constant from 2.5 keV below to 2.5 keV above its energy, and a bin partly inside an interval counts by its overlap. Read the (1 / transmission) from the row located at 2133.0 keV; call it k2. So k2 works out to 0.376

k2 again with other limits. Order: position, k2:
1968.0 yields 0.361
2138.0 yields 0.366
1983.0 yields 0.358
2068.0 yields 0.356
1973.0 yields 0.354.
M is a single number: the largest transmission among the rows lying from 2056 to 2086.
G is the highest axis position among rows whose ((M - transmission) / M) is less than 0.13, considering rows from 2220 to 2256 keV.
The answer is 2233.0 keV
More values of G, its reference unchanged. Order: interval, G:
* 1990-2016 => 2008.0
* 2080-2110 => 2108.0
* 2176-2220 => 2218.0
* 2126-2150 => 2148.0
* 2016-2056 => 2053.0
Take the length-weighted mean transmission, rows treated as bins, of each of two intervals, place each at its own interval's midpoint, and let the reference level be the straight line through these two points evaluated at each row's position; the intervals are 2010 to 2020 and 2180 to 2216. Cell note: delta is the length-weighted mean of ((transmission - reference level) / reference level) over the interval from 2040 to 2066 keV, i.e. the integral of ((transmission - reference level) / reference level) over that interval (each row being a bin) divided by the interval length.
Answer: 0.08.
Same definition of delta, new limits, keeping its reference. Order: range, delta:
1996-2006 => 0.16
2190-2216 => 0.03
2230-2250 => -0.23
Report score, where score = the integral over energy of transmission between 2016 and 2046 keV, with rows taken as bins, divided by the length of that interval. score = 2.22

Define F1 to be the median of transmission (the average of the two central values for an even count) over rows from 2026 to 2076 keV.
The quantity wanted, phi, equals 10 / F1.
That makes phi 3.74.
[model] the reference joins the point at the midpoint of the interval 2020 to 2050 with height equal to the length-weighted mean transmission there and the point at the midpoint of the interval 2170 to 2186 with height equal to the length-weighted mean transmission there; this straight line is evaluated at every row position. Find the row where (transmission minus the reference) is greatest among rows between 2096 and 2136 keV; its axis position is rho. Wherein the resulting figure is 2128.0 keV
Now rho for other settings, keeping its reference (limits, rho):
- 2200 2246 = 2203.0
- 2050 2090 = 2058.0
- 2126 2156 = 2128.0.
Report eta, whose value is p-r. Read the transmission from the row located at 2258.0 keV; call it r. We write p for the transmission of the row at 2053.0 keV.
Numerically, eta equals 1.56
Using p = 2.757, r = 1.2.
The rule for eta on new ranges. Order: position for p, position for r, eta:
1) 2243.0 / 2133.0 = -0.36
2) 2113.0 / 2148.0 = -0.20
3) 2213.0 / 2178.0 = 0.11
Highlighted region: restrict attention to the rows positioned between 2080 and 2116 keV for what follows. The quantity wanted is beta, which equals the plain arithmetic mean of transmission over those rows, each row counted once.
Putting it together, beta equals 2.71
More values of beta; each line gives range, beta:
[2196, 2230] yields 2.95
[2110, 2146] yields 2.72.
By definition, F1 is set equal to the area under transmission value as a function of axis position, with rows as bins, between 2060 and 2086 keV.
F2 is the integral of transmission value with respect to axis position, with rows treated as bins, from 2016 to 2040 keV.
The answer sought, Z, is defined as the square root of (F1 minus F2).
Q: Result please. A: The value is 4.4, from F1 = 71.7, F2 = 52.1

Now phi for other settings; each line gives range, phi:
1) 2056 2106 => 3.59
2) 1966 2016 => 3.64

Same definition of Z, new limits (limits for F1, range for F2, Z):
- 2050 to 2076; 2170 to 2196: 1.4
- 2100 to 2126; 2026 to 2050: 4.0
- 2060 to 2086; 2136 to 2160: 2.5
